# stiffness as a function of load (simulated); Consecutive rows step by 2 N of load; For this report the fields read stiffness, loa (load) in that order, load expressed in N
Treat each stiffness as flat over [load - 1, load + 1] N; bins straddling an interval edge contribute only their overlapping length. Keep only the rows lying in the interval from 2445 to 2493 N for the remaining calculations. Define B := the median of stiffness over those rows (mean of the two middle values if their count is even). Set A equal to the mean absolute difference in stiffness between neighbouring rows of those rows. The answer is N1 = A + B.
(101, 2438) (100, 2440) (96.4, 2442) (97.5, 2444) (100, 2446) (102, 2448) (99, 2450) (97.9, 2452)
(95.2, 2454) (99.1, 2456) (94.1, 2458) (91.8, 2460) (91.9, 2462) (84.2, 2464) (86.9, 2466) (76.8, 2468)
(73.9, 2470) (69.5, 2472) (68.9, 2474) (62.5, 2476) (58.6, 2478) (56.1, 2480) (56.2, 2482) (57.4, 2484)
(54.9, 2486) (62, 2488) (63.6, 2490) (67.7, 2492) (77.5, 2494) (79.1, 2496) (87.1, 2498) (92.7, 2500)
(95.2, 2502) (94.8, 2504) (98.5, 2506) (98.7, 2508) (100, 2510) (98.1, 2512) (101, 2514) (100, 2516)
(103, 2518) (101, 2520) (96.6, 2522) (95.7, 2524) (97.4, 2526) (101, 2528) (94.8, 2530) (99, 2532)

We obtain 79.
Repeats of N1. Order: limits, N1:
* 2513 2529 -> 103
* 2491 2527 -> 100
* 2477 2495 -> 62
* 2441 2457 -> 101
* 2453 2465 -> 97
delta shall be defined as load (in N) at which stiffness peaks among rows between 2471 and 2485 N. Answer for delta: 2472 N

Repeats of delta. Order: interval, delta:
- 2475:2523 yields 2518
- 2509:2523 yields 2518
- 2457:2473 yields 2458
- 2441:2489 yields 2448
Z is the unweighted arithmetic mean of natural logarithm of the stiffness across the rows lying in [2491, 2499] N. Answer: 4.35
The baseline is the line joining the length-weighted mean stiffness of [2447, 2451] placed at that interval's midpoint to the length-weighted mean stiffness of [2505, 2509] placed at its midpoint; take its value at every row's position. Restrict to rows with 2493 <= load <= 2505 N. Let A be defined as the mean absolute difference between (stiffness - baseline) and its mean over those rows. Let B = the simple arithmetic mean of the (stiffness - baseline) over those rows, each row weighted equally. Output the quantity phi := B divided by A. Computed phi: -2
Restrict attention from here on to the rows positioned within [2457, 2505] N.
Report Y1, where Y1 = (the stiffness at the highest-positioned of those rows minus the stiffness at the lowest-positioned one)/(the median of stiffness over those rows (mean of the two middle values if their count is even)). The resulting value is 0.01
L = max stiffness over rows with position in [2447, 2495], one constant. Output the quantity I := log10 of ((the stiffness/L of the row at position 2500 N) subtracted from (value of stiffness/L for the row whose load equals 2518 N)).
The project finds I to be -1.0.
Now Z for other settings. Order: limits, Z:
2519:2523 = 4.59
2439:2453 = 4.59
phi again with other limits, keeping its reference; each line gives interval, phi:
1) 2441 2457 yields -1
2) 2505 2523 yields 1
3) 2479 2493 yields -9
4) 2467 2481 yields -5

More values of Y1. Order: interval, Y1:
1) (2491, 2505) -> 0.31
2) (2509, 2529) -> 0.01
